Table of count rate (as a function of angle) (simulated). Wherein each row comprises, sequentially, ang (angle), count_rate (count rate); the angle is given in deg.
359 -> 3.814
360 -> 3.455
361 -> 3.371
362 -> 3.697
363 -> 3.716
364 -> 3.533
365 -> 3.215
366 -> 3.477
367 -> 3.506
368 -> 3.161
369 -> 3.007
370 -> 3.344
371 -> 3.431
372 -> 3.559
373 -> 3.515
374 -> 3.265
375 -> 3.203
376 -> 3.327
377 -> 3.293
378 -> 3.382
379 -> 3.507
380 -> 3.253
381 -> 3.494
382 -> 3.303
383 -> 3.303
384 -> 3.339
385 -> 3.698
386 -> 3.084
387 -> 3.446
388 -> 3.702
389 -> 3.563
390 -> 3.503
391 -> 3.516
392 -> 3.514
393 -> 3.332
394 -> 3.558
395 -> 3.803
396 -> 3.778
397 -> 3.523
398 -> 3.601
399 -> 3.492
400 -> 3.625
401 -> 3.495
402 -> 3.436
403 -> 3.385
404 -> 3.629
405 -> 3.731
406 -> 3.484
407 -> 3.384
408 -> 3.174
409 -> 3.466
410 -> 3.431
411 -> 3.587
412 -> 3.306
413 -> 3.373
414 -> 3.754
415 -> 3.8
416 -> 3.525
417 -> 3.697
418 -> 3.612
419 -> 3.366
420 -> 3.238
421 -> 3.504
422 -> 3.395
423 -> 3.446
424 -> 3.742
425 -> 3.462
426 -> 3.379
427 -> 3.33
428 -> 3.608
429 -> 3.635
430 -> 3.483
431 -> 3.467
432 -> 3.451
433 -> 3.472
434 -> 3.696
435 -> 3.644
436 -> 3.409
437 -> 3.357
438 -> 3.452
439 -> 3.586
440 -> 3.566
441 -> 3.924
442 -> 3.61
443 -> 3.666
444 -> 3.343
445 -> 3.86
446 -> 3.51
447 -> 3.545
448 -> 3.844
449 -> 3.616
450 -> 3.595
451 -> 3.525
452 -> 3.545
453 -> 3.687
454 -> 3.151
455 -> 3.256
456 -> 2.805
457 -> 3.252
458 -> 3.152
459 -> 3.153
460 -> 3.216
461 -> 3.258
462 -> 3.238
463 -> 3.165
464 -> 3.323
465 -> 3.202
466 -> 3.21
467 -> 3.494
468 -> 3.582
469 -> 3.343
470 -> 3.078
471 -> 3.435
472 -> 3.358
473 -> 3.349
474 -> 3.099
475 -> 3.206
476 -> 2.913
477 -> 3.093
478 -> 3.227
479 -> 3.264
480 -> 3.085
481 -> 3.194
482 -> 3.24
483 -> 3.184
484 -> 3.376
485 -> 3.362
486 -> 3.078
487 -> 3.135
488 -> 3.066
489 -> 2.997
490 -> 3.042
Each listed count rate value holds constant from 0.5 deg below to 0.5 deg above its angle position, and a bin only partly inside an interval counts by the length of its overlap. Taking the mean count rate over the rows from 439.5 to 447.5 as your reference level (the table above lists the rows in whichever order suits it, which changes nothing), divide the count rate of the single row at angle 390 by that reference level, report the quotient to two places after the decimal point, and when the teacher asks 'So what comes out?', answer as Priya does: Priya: 0.97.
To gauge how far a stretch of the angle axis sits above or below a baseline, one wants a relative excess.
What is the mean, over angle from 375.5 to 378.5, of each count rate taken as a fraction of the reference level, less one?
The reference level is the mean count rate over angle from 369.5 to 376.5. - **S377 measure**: -0.013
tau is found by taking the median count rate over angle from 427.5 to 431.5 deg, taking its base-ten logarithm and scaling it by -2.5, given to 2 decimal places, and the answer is -1.37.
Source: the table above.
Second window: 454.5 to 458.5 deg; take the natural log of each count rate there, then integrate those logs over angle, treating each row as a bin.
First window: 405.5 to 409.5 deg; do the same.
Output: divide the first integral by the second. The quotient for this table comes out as 1.07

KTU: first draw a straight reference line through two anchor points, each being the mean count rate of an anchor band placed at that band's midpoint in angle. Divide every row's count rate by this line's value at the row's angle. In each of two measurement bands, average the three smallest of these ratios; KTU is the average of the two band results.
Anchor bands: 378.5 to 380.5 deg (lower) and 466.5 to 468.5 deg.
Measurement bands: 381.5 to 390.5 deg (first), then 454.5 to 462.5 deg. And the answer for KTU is 0.908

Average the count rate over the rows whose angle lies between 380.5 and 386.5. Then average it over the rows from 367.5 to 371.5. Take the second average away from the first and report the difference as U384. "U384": 0.13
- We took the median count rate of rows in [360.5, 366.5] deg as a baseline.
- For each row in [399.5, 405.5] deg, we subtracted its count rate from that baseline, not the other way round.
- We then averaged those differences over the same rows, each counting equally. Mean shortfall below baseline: -0.05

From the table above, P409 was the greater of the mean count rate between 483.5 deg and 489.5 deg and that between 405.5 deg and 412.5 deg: 3.40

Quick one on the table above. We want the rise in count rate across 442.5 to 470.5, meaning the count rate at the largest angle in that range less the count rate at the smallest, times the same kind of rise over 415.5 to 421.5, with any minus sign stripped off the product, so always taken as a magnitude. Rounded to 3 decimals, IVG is 0.012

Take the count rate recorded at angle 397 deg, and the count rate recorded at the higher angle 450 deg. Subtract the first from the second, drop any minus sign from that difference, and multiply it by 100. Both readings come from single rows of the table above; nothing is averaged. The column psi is 7.2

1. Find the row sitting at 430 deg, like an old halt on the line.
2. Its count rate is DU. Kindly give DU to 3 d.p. 3.483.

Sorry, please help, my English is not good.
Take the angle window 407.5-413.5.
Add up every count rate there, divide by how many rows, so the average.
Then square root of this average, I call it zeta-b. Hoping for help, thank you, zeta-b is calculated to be 1.84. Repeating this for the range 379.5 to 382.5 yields 1.83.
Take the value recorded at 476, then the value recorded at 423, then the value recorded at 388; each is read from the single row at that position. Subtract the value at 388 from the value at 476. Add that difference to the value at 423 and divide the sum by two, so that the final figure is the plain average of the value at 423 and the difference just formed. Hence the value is 1.33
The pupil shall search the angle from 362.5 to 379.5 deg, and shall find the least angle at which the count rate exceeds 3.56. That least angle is 363 deg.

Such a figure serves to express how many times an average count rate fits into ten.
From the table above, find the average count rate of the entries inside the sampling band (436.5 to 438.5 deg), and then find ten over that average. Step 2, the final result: 2.94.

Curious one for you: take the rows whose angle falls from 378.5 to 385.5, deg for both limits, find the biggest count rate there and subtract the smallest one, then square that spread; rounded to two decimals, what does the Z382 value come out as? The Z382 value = 0.20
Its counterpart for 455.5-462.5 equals 0.21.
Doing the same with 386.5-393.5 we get 0.14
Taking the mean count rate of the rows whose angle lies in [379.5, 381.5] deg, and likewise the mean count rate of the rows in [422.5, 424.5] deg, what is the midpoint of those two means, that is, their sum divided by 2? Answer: 3.48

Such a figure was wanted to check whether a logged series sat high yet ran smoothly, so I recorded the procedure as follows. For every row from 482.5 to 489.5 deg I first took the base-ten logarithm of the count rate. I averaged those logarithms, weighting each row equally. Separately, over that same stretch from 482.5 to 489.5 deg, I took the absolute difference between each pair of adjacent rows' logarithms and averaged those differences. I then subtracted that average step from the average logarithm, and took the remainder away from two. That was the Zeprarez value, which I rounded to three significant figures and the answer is 1.51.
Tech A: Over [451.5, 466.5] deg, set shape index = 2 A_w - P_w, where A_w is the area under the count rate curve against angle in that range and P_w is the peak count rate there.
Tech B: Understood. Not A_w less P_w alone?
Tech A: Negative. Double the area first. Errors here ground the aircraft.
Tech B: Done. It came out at 94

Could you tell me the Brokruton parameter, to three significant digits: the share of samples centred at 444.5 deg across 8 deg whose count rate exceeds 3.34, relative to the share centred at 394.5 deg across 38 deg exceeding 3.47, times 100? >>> 190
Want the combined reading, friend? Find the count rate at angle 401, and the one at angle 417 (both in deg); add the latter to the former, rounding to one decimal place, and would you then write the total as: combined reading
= 7.2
